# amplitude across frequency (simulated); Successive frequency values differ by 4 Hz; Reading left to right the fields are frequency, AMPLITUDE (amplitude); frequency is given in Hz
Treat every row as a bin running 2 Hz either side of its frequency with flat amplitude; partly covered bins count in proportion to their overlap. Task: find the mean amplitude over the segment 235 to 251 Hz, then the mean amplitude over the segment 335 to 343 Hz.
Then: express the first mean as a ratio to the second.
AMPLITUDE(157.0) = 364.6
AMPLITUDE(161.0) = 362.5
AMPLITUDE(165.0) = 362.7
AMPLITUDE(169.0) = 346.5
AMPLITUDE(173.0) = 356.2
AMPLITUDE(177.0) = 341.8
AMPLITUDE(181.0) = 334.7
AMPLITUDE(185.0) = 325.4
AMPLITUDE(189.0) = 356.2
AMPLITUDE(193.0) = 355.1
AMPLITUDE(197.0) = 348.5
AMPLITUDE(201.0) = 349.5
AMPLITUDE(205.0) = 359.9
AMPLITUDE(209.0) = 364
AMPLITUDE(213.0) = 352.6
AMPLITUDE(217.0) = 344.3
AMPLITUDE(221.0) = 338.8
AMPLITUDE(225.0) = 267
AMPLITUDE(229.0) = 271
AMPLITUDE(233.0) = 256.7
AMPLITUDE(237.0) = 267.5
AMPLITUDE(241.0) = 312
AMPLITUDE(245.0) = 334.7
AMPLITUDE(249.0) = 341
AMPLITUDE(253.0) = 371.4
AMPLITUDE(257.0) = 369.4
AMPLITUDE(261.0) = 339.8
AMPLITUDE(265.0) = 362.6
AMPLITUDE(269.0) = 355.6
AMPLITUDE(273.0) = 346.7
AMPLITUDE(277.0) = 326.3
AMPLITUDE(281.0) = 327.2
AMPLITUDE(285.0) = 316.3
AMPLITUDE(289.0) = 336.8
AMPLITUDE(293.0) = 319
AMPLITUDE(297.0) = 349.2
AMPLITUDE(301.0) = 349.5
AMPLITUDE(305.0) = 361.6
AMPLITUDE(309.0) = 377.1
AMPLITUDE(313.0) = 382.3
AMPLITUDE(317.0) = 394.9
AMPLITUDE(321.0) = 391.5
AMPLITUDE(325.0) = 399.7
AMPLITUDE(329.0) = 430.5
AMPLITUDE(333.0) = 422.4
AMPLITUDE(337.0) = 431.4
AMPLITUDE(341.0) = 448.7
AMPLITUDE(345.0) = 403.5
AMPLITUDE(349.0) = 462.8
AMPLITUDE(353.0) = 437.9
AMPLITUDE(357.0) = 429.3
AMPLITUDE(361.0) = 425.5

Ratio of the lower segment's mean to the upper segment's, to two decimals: 0.71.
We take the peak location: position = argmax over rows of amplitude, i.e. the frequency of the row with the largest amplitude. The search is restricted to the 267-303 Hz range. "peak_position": 269.0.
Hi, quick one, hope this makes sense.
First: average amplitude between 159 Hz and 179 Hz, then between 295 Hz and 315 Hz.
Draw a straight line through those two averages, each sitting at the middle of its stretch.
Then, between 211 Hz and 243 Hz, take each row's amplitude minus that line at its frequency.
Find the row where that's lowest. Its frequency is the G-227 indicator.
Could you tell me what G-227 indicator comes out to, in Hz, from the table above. 233.0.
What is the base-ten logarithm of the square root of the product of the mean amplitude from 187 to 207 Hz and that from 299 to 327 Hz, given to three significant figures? 2.56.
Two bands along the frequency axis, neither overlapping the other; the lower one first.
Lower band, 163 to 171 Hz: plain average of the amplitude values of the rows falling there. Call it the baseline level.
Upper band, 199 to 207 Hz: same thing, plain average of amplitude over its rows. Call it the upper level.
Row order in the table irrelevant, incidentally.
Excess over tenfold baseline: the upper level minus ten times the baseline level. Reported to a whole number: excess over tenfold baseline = -3191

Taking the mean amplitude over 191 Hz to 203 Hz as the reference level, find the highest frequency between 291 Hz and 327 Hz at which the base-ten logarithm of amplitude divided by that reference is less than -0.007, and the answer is 293.0 Hz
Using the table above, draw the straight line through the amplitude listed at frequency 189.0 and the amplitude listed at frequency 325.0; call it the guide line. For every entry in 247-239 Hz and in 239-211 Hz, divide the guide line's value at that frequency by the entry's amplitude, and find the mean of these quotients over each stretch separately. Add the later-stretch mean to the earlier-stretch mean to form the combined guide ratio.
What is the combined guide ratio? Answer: 2.41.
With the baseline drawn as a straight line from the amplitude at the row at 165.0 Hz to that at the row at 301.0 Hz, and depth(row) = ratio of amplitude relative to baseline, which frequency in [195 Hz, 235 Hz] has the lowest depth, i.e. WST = 233.0 Hz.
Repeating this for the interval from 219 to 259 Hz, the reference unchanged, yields 233.0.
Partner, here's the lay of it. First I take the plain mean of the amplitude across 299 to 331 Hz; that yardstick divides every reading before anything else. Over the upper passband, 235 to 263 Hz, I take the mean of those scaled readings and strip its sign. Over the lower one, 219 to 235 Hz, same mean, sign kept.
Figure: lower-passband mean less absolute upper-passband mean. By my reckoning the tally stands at -0.130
